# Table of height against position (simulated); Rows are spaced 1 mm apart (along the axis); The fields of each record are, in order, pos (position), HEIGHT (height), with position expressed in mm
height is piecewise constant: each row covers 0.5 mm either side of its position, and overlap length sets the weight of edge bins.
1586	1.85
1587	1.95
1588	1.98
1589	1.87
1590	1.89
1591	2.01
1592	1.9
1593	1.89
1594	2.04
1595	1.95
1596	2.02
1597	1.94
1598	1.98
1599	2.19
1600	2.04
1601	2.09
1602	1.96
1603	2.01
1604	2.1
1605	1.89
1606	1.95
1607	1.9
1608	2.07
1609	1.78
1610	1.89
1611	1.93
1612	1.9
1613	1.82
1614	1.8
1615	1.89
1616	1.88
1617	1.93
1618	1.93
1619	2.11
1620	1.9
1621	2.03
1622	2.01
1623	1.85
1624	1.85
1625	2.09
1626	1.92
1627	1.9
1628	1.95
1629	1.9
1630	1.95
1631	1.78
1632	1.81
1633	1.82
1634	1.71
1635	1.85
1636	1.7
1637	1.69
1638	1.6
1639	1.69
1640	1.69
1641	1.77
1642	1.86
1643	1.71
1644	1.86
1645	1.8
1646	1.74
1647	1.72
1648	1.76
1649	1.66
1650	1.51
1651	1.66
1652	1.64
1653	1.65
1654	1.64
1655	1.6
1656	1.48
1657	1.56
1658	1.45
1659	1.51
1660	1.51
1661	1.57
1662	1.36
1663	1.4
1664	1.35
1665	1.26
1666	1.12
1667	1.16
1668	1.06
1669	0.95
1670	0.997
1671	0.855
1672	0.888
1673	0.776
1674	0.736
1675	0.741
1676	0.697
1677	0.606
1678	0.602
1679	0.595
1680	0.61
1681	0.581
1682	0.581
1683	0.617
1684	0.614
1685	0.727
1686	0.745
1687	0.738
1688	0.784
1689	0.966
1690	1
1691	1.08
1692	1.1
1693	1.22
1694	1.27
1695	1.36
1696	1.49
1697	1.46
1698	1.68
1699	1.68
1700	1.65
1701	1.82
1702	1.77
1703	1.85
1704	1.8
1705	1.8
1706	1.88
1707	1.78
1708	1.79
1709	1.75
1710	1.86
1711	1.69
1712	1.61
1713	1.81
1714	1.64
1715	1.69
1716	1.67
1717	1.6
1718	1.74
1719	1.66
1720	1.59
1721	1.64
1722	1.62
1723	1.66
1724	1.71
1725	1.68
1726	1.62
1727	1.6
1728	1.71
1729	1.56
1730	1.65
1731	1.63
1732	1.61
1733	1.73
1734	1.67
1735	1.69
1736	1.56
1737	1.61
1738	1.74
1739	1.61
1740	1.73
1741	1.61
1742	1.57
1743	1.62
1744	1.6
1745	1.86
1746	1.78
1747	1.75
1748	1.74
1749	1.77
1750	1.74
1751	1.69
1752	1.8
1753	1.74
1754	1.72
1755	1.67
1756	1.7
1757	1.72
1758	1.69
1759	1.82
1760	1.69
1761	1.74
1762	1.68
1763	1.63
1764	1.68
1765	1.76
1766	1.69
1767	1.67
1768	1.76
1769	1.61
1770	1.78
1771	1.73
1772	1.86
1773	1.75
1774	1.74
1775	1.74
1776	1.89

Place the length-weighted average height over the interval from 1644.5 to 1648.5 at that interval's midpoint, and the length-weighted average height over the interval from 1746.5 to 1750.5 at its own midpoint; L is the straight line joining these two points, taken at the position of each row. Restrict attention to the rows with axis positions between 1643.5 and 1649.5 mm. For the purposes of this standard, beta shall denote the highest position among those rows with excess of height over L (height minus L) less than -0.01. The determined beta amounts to 1649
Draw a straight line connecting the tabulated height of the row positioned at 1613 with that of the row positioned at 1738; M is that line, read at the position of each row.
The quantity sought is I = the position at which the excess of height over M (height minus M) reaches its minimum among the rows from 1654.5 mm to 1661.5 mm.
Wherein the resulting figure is 1658 mm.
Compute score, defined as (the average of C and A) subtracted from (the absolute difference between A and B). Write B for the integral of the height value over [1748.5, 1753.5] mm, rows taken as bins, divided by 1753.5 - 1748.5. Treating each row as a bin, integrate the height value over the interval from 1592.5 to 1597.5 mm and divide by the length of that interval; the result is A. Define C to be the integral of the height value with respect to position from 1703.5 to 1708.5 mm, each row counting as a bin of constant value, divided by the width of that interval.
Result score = -1.67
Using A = 1.97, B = 1.75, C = 1.81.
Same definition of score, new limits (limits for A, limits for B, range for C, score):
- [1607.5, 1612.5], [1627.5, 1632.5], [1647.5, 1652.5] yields -1.74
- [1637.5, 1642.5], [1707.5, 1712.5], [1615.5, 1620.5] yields -1.82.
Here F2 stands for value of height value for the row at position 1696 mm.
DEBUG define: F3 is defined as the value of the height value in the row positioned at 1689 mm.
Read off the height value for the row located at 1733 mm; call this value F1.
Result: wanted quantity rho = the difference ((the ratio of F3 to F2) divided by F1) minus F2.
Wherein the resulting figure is -1.12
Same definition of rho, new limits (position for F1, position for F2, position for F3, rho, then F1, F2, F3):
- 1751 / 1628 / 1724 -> -1.43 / 1.69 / 1.95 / 1.71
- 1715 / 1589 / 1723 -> -1.34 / 1.69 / 1.87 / 1.66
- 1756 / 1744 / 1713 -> -0.93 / 1.7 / 1.6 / 1.81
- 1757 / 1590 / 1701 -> -1.33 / 1.72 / 1.89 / 1.82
